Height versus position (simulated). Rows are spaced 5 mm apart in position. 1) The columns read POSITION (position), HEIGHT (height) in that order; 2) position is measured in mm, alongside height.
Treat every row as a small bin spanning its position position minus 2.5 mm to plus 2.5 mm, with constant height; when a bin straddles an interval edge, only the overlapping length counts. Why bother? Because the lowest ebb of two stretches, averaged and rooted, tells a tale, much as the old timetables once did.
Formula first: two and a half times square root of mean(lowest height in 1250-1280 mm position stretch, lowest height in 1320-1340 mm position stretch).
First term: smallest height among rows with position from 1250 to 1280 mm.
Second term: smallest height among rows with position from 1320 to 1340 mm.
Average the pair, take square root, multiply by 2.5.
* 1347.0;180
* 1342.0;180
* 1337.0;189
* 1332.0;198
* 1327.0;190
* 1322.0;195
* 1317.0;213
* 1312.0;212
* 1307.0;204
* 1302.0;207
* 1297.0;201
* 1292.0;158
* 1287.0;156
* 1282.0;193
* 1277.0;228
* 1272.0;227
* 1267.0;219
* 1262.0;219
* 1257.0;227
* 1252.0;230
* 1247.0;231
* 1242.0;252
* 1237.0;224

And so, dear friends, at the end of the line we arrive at 35.7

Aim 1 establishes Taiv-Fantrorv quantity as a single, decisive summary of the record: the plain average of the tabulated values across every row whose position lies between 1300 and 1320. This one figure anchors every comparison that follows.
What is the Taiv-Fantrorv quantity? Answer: 209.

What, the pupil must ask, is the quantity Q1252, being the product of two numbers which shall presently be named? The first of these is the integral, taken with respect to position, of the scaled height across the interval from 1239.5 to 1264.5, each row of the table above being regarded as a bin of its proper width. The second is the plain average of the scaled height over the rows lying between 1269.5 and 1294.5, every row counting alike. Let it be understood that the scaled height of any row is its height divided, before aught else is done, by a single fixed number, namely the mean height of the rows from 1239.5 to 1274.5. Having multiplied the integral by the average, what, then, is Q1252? 21.2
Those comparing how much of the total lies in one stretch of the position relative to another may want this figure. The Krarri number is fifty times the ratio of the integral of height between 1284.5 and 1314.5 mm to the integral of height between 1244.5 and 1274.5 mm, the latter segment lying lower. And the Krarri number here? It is 42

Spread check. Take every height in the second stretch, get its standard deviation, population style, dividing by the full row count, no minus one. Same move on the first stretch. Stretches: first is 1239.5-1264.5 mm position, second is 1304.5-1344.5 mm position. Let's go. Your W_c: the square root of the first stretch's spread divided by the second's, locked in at 1.0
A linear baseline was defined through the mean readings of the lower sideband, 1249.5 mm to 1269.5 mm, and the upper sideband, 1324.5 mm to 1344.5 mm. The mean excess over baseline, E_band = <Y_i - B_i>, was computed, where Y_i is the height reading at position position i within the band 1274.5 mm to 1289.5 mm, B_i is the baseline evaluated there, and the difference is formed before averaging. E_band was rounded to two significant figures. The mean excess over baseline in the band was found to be -21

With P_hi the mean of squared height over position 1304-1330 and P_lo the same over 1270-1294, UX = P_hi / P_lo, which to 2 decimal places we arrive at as 1.08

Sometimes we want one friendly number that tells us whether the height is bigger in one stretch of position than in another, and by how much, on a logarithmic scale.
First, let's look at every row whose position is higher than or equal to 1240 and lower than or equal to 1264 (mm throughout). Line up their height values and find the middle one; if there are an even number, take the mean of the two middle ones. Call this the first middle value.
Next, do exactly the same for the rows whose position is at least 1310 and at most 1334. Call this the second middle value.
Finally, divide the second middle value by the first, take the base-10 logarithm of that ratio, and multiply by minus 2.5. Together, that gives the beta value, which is 0.16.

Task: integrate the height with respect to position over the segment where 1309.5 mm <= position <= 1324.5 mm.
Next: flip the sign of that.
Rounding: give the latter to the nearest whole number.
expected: -3100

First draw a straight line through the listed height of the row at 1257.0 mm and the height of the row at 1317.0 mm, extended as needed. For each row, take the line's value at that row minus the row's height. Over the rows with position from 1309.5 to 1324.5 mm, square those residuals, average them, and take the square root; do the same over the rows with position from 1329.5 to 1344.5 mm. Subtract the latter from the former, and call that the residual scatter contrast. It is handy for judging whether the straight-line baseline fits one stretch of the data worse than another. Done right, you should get -11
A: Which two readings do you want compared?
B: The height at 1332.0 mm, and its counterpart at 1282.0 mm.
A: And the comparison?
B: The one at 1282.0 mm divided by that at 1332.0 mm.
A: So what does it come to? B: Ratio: 0.97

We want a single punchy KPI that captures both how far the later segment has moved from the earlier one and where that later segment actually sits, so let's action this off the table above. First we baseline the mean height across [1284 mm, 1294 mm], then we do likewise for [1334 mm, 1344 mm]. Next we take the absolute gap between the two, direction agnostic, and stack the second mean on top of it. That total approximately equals 212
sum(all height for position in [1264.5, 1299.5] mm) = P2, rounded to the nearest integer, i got 1382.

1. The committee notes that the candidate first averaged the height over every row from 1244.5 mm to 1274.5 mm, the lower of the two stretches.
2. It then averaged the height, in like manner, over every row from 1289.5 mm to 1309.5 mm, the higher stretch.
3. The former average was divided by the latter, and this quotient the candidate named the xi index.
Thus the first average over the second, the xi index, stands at 1.17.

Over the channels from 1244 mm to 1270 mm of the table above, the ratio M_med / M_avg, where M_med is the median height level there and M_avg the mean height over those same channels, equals 1.01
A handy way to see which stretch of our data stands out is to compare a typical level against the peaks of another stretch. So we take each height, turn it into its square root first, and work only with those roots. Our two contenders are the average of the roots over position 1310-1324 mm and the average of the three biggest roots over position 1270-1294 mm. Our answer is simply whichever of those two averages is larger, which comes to 14.7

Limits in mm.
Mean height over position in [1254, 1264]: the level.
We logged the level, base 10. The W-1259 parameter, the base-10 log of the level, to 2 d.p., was 2.35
